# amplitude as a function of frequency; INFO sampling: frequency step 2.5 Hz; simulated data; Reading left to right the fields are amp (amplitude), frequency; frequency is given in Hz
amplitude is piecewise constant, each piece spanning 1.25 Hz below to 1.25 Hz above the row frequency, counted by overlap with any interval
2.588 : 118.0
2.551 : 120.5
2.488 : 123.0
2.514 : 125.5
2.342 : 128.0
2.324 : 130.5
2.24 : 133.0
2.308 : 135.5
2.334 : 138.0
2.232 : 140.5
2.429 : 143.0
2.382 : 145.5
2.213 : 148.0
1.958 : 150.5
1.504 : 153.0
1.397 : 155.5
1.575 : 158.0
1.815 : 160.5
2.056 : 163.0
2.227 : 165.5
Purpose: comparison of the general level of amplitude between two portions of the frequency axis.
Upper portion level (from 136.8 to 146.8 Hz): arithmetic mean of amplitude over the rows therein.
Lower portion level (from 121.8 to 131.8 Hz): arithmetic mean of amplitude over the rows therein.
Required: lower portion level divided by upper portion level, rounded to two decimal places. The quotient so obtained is 1.03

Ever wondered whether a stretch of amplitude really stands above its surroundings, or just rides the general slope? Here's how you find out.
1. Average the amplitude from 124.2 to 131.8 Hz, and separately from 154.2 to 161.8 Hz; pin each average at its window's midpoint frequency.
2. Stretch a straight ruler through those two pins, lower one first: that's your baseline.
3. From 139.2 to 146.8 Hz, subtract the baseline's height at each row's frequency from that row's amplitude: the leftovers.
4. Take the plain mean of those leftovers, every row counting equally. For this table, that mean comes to 0.35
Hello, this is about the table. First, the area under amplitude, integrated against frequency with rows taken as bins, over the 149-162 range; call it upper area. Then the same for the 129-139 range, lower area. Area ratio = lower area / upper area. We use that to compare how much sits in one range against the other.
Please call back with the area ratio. 1.1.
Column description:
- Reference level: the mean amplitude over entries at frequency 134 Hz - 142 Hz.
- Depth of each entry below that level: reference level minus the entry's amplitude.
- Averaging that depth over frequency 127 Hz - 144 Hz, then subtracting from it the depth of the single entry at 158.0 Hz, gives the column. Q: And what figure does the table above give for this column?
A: -0.7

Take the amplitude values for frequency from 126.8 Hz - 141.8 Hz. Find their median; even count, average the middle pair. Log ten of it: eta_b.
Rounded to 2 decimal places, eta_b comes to 0.36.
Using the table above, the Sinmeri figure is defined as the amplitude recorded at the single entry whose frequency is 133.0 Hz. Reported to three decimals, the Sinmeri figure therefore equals 2.240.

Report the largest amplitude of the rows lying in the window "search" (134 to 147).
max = 2.429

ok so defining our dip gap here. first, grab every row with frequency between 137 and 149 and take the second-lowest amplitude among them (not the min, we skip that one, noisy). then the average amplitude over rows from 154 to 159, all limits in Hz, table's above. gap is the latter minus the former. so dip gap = -0.7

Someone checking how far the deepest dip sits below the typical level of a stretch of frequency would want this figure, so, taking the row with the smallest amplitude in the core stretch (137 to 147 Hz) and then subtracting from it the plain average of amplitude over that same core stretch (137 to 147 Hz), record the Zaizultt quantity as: -0.11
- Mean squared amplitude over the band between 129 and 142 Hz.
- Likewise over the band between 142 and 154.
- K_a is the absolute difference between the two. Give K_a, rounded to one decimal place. 0.7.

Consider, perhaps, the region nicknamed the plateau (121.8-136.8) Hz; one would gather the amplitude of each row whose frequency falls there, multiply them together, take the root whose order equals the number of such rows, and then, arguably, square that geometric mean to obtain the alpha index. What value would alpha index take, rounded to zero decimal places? 6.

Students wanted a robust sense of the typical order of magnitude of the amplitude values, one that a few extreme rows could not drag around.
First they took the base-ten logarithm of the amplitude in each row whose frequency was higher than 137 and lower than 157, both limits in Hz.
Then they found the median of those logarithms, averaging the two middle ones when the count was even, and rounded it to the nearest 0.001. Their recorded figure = 0.347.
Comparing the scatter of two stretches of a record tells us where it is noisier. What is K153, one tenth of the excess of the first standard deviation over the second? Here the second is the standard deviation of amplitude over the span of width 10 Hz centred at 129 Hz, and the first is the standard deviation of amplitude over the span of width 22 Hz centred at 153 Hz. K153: 0.026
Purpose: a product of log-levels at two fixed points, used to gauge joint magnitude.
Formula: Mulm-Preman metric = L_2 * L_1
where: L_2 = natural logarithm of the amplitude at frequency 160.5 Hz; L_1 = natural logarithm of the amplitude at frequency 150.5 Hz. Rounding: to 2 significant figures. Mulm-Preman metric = 0.40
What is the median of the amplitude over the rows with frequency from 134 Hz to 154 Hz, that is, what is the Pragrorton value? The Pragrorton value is 2.27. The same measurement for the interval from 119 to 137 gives 2.34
